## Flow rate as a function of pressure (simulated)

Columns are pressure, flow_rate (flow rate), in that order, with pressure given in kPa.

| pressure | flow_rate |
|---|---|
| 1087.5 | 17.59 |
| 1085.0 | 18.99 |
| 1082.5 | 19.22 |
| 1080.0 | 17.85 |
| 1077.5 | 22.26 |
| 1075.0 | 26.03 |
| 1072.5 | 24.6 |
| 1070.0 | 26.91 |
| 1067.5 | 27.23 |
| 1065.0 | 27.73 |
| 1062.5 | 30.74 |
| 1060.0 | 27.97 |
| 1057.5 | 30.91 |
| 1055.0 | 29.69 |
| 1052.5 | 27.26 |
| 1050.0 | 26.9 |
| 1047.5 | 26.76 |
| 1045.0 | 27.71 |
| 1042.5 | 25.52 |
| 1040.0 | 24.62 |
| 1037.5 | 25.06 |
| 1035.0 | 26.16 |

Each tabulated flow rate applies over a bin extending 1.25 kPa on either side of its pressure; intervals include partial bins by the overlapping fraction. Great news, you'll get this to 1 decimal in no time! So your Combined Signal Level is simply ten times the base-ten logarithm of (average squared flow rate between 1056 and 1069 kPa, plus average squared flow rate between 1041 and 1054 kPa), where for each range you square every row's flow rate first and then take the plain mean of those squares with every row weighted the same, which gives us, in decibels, 31.9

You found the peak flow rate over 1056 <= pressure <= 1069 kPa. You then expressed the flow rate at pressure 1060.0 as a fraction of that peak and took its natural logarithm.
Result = -0.1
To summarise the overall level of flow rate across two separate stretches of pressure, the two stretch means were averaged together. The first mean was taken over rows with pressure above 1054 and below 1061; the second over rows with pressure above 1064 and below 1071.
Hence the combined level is 28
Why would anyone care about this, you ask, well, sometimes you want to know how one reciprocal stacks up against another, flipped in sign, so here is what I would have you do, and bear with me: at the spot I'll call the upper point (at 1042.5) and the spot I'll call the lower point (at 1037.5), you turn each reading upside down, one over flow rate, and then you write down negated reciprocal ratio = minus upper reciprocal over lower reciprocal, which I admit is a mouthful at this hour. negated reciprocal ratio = -0.98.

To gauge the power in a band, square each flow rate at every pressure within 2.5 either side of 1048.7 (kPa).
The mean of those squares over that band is 720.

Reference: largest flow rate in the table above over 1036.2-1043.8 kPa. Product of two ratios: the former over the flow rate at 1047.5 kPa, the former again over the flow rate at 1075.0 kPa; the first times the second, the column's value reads 0.93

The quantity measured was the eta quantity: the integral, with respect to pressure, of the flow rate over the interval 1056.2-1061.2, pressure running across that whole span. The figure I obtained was 147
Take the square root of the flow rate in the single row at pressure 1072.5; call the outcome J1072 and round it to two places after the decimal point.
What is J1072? 4.96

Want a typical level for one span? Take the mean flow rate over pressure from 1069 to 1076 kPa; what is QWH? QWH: 25.8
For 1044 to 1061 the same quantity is 28.2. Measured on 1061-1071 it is 28.2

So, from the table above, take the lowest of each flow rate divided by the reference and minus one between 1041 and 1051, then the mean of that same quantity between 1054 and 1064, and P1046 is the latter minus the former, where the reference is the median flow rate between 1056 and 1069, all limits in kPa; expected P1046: 0.15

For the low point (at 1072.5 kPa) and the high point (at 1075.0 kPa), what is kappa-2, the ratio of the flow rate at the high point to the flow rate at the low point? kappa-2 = 1.06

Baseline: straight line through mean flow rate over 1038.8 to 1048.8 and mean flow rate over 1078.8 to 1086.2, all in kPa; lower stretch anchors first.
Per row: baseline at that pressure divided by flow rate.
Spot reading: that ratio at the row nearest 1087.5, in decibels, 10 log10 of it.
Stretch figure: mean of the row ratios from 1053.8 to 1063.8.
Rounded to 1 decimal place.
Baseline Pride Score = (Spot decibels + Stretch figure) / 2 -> 0.4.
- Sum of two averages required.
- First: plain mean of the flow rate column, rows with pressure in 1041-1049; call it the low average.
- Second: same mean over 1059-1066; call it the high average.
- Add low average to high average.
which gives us 55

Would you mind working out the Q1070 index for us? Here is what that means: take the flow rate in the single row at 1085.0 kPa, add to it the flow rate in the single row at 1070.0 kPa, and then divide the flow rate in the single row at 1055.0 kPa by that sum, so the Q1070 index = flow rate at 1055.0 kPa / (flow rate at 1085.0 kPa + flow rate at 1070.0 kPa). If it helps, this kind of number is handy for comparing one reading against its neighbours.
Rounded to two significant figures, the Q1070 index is 0.65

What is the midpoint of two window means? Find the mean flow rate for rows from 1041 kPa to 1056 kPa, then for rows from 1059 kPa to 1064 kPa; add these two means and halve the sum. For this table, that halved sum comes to 28.3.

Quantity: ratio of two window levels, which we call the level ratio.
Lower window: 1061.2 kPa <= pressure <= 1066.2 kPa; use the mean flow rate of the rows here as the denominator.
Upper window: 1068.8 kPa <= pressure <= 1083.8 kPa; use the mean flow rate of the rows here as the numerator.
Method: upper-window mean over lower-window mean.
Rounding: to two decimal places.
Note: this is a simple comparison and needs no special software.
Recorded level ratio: 0.78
